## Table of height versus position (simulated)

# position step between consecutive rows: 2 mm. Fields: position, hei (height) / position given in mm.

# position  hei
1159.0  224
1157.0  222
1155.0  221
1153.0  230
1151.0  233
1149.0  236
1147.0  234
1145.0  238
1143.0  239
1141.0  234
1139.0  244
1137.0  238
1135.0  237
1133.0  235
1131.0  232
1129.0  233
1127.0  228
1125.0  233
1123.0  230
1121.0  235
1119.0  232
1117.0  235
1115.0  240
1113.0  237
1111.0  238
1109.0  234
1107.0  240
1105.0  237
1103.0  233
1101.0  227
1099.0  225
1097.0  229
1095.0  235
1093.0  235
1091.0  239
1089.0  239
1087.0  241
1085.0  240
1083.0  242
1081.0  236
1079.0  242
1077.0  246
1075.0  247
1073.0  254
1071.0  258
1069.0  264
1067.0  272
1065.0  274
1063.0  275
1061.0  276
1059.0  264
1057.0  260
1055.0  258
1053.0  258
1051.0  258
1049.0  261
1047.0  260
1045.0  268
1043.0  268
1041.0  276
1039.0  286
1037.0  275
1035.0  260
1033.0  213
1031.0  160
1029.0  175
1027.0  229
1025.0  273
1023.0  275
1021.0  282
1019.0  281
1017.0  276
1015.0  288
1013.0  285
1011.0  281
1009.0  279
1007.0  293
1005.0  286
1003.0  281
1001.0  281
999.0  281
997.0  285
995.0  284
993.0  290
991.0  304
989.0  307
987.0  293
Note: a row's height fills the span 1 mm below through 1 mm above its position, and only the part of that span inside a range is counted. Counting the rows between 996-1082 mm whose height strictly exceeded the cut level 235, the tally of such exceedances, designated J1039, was 39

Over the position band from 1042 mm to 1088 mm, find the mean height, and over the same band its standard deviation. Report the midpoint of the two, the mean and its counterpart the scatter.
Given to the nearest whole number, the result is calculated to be 135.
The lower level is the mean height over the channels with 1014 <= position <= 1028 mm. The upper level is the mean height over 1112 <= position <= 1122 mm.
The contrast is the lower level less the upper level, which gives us 36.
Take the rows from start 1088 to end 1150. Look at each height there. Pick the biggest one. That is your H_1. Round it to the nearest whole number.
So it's 244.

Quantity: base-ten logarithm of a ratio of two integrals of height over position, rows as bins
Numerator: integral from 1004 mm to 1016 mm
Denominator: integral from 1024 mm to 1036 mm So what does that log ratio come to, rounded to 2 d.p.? 0.12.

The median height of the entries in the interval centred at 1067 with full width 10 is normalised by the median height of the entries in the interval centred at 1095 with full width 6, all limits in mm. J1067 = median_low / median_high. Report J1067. 1.16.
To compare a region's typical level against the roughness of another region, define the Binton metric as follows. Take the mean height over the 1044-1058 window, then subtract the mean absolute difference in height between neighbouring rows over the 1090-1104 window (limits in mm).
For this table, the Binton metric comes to 257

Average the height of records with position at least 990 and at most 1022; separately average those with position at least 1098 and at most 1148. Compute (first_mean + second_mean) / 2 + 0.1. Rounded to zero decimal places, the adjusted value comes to 260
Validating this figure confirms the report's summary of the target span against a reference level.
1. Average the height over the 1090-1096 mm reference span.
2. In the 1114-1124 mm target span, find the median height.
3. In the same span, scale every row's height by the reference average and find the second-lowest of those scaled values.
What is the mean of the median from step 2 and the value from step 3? 118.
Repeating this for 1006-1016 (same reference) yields 143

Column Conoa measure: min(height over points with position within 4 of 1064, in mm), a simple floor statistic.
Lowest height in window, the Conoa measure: 272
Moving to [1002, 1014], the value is 279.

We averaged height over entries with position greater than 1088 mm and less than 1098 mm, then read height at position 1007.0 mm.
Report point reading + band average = 528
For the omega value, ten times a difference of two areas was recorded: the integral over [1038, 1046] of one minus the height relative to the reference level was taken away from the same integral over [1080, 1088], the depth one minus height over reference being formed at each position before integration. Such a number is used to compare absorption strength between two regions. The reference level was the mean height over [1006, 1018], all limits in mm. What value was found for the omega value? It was 10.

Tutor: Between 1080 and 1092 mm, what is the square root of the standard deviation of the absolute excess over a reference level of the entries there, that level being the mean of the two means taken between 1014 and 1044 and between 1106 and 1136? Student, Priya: 1.4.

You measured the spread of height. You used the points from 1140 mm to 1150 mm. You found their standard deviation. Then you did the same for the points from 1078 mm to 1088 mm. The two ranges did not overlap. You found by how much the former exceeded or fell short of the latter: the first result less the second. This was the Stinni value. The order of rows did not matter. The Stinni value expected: 0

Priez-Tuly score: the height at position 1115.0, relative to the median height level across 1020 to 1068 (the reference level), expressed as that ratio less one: -0.10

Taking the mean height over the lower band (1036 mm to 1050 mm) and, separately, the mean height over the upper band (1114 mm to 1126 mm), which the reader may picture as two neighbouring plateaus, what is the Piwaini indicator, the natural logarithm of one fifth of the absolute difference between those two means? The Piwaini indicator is 2.0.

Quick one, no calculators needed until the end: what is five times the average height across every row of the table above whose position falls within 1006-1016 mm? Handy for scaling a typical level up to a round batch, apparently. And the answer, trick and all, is 1426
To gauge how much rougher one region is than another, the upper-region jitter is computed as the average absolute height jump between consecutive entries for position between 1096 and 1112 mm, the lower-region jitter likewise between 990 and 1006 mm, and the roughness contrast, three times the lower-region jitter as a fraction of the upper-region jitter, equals 3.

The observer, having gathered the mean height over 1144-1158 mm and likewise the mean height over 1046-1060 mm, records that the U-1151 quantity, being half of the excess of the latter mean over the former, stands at 15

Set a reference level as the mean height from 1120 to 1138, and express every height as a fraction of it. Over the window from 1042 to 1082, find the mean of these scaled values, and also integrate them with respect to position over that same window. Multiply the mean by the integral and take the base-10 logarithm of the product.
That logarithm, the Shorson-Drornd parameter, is 1.70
